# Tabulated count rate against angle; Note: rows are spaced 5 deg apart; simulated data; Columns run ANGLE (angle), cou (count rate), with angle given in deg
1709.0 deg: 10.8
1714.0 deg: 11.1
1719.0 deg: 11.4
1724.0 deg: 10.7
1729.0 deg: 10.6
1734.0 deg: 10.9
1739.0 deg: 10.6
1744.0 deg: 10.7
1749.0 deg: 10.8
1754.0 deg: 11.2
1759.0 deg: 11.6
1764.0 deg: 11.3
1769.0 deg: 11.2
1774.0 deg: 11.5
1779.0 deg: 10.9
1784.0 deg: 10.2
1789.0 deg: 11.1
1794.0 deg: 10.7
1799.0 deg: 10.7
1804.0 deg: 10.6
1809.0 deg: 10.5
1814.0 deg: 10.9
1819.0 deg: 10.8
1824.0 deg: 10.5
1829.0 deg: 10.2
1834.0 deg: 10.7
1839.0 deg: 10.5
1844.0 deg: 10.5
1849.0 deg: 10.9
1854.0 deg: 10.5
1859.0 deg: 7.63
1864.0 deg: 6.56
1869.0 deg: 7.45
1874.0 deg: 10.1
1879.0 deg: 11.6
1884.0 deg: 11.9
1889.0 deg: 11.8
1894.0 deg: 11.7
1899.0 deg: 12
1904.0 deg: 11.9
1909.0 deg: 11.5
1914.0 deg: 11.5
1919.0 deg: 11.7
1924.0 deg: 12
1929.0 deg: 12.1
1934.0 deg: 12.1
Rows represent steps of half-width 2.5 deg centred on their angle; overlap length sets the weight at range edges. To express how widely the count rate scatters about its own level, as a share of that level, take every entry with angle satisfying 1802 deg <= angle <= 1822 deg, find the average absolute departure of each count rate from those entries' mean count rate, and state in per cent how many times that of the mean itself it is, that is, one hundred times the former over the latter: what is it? 1.4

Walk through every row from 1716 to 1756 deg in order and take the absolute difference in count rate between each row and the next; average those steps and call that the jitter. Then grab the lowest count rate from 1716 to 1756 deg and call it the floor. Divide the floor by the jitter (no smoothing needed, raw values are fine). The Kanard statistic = 37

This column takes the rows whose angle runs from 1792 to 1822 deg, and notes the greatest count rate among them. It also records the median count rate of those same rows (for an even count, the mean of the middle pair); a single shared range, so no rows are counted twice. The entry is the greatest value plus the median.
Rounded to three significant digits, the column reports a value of 21.6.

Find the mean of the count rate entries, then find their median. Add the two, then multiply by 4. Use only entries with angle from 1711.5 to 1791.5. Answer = 88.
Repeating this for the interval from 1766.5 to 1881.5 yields 83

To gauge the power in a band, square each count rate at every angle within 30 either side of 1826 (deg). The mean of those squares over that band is 113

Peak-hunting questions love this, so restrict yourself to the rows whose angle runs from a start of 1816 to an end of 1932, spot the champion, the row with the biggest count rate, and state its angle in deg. 1929.0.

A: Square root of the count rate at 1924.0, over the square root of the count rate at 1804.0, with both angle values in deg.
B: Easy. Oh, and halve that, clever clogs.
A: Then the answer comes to 0.53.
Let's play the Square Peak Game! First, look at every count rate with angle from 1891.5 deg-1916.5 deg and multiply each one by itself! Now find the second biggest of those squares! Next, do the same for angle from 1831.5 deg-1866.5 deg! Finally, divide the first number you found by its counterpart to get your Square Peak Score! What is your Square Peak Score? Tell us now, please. 1.24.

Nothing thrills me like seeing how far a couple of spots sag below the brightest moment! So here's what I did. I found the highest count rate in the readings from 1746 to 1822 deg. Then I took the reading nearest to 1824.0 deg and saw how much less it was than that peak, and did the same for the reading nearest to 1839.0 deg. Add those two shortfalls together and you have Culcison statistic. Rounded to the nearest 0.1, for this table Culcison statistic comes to 2.2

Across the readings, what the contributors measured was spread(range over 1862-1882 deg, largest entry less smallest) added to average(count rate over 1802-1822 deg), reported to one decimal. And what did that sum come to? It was 15.7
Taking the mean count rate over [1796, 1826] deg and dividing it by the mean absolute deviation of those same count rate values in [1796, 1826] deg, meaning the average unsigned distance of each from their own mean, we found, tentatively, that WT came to 80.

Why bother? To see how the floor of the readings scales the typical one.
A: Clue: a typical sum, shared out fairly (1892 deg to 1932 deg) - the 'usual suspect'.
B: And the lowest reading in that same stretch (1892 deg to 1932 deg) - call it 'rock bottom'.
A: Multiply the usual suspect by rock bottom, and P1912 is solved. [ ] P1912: 136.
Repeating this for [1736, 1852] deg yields 110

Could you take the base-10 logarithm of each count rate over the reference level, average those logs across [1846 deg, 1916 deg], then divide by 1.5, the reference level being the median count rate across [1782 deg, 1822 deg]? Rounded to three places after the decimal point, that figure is -0.011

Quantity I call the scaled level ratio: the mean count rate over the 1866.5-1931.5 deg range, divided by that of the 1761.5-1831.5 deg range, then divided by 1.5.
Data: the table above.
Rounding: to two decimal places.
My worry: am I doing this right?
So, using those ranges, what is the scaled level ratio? 0.70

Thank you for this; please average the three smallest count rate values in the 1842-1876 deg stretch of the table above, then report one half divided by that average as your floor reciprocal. 0.0693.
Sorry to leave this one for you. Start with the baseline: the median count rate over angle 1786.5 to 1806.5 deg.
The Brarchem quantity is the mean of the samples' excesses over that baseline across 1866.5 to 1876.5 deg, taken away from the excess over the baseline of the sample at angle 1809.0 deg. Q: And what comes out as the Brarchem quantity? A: 1.7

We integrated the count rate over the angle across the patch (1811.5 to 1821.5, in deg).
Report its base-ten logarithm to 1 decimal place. 2.0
